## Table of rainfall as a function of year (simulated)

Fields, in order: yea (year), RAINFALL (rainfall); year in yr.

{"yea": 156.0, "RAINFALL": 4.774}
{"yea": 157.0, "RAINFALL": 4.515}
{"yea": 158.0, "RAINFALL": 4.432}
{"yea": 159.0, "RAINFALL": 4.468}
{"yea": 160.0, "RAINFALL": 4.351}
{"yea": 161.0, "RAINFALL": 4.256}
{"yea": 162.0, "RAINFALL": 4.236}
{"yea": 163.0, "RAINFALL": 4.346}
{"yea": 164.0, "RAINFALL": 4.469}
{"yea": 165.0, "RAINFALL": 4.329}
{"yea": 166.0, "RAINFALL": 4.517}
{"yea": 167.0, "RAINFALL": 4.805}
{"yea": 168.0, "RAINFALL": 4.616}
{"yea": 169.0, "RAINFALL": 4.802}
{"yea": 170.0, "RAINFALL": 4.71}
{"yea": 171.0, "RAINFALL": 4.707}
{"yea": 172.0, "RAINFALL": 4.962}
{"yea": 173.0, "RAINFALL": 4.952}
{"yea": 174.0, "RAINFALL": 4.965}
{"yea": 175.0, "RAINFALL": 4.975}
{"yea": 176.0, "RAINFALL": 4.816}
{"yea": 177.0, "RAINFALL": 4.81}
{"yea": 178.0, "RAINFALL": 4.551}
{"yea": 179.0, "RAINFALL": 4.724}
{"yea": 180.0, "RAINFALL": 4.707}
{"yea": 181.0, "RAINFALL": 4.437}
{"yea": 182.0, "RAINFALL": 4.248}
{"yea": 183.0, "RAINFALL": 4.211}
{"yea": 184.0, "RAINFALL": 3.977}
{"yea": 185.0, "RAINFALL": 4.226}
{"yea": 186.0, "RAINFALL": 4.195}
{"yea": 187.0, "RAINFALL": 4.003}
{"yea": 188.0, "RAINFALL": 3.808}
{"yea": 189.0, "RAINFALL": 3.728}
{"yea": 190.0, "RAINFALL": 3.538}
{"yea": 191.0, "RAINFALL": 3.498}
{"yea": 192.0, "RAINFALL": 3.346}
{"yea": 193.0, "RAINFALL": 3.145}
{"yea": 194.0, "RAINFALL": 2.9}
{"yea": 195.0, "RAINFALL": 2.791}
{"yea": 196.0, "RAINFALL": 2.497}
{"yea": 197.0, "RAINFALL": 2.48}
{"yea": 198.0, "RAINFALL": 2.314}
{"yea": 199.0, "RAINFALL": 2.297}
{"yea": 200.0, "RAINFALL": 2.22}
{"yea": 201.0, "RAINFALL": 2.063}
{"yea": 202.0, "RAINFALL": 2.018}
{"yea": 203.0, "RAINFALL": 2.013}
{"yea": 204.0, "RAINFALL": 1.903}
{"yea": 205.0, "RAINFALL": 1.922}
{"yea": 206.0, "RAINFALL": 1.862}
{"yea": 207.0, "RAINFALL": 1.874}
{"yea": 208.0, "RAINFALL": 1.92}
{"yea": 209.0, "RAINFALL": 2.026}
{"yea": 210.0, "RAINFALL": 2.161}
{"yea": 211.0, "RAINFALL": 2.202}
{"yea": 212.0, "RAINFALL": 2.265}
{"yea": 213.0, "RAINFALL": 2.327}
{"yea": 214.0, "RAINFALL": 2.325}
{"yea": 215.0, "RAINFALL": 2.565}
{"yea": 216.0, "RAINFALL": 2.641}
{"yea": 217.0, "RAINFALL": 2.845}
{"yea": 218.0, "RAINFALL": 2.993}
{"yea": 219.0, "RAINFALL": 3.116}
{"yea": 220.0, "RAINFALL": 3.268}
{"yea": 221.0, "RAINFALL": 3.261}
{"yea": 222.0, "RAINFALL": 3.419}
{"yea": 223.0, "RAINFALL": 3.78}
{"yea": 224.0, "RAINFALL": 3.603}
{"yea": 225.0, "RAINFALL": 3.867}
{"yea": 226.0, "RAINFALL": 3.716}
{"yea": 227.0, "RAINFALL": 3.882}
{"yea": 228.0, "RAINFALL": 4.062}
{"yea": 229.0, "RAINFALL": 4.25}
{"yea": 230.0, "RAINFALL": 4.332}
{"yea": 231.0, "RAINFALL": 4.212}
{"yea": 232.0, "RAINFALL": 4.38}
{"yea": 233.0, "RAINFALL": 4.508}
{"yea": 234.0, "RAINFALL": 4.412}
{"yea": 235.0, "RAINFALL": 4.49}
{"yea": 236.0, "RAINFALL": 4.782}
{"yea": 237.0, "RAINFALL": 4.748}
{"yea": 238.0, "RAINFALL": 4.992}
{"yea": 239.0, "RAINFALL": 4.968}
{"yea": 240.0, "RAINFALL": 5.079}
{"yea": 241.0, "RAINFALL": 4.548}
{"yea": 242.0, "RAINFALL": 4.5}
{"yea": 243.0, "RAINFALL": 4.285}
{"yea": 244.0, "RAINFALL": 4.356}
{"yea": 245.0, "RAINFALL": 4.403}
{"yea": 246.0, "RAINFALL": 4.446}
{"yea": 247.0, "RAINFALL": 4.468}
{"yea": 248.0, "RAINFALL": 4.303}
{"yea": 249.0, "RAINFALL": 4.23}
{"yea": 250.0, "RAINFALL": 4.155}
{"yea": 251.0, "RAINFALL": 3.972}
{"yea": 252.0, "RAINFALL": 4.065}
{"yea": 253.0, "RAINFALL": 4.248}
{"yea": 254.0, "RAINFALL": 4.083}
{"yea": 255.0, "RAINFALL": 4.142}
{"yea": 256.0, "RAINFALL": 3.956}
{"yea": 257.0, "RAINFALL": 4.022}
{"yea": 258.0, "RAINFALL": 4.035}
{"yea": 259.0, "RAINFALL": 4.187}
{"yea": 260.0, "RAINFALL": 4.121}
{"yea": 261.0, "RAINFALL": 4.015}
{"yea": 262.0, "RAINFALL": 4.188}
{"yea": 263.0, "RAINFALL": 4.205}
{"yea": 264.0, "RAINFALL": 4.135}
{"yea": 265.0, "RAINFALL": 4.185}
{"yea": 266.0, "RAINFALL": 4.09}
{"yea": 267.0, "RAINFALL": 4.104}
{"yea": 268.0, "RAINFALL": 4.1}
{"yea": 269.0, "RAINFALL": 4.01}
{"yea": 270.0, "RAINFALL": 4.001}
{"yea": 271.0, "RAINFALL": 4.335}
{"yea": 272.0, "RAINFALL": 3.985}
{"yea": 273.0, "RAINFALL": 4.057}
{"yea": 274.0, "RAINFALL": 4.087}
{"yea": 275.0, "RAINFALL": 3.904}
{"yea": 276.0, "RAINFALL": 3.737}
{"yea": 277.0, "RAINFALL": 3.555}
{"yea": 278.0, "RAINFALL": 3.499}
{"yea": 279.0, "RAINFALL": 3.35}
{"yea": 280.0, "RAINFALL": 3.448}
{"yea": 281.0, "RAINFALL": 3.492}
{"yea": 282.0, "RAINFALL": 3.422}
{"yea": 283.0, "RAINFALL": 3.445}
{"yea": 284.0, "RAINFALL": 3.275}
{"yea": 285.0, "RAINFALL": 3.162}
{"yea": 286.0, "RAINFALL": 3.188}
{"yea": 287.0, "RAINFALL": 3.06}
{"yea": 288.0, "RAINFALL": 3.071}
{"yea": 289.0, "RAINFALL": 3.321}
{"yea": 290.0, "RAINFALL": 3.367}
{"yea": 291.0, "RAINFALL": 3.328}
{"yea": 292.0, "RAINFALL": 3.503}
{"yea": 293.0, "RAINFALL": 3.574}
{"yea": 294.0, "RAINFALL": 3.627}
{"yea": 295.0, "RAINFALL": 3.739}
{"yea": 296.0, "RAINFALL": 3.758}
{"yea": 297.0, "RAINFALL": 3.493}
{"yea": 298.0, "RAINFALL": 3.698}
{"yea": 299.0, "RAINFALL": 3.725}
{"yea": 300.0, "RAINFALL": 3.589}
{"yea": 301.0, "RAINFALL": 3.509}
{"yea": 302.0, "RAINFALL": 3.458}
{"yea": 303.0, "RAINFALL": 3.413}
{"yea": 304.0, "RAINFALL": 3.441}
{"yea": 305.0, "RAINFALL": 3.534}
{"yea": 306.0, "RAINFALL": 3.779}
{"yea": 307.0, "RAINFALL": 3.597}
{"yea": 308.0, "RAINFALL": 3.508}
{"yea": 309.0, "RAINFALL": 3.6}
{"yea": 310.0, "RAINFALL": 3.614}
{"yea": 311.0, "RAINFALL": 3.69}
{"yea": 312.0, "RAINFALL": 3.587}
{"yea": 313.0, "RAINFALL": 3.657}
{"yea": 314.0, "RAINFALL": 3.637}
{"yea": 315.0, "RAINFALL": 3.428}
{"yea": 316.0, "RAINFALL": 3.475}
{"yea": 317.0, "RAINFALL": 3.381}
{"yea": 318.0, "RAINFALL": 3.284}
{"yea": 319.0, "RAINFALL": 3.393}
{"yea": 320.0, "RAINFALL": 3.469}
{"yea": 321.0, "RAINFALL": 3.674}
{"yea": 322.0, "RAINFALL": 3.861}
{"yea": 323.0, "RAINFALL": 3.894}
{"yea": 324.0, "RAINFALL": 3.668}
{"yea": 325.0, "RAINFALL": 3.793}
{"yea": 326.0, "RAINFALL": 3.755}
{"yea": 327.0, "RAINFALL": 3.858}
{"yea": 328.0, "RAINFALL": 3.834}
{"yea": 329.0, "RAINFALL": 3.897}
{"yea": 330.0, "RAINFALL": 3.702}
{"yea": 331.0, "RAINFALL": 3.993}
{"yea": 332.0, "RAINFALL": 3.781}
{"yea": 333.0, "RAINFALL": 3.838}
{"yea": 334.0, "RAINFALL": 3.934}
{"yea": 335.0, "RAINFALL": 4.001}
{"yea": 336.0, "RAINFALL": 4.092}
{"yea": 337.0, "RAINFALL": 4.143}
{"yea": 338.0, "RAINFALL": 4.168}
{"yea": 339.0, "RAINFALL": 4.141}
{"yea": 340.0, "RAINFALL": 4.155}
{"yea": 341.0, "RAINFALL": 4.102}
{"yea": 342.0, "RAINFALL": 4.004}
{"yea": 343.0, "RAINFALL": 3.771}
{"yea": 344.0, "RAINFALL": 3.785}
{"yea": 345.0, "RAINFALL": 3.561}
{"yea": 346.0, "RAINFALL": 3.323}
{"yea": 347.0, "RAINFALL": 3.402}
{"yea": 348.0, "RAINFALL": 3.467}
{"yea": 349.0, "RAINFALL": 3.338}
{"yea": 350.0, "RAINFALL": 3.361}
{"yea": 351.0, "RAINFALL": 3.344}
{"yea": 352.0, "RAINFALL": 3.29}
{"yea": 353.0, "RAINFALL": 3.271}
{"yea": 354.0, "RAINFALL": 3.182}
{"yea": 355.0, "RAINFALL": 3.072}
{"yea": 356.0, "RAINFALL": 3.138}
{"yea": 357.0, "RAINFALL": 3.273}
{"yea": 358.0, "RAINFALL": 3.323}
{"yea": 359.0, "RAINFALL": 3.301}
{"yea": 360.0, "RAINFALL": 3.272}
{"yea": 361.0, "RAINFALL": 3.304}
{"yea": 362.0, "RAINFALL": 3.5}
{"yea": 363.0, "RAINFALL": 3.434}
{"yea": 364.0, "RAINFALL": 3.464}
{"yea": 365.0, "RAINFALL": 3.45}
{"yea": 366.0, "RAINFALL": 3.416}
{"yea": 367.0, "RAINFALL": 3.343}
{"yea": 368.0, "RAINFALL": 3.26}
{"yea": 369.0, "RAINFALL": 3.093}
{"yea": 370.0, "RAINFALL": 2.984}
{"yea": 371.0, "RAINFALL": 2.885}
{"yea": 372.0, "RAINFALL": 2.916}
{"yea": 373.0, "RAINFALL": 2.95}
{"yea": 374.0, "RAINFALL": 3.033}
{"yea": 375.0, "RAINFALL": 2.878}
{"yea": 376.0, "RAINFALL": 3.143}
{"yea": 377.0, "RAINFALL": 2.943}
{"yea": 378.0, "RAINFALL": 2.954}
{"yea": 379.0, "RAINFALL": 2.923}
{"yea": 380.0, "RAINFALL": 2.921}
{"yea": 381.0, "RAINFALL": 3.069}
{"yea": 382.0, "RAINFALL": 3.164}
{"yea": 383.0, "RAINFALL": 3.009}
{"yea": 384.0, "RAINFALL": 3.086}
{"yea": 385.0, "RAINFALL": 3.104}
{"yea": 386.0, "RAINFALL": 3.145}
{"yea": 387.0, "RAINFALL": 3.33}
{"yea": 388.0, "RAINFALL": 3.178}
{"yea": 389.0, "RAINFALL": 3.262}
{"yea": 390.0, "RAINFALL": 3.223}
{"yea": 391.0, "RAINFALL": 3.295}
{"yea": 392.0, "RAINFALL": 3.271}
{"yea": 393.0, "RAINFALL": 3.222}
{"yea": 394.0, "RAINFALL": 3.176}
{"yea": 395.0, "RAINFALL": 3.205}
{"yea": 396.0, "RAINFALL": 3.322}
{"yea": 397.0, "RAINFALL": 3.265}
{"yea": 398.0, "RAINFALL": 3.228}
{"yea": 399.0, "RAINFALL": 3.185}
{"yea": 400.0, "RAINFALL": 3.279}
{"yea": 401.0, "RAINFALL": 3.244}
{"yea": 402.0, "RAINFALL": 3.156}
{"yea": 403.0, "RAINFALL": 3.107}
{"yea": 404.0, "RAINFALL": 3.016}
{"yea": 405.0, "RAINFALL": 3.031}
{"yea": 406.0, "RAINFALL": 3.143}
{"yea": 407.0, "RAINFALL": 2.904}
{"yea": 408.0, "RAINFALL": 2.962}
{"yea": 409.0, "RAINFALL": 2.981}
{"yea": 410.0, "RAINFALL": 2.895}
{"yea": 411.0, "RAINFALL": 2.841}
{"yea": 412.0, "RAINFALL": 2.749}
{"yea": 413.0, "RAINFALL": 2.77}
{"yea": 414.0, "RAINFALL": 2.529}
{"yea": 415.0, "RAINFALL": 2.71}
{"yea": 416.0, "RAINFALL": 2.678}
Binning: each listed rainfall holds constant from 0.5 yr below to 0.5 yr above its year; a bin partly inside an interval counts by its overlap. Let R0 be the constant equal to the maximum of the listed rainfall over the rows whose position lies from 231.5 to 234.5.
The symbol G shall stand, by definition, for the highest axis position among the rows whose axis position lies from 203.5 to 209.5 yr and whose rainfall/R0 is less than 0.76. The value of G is 209.0 yr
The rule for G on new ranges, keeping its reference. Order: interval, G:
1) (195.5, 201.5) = 201.0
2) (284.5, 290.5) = 290.0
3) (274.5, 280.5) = 279.0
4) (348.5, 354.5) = 354.0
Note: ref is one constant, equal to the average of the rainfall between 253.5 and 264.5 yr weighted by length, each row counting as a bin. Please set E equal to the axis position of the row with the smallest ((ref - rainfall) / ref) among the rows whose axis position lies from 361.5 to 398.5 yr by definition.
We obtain 362.0 yr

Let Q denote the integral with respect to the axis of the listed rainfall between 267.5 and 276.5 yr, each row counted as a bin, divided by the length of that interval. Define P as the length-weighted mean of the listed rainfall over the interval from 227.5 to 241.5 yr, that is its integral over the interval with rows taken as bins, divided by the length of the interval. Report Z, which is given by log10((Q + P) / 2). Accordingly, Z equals 0.632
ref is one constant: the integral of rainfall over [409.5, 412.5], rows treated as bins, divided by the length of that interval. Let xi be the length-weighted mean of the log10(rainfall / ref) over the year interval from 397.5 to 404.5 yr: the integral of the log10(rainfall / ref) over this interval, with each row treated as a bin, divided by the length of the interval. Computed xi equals 0.05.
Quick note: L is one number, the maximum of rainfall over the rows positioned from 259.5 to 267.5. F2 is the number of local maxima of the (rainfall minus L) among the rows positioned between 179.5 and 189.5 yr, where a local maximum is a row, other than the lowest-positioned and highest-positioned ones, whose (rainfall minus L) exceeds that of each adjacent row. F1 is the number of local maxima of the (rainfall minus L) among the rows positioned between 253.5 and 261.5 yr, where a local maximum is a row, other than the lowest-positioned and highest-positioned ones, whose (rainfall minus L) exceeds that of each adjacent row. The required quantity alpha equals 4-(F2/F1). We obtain 3.50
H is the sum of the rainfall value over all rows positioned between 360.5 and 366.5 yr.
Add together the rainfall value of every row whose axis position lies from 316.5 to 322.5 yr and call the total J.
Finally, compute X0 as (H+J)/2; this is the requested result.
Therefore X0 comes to 20.8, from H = 20.6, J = 21.1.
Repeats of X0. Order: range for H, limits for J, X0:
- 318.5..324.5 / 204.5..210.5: 16.9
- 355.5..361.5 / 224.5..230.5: 21.9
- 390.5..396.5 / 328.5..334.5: 21.3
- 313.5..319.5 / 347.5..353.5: 20.3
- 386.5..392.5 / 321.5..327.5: 21.2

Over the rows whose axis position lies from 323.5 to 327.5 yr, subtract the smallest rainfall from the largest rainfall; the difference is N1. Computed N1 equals 0.19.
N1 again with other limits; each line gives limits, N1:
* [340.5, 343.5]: 0.33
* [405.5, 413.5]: 0.39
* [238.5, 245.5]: 0.79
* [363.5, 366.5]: 0.05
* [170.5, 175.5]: 0.27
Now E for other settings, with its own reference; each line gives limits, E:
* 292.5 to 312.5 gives 306.0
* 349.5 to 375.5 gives 362.0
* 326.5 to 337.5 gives 337.0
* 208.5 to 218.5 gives 218.0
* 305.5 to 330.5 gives 329.0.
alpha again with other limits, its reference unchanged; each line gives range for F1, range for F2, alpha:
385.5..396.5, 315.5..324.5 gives 3.67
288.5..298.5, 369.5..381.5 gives 2.50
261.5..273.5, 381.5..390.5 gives 3.50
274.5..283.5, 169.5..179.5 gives 2.00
